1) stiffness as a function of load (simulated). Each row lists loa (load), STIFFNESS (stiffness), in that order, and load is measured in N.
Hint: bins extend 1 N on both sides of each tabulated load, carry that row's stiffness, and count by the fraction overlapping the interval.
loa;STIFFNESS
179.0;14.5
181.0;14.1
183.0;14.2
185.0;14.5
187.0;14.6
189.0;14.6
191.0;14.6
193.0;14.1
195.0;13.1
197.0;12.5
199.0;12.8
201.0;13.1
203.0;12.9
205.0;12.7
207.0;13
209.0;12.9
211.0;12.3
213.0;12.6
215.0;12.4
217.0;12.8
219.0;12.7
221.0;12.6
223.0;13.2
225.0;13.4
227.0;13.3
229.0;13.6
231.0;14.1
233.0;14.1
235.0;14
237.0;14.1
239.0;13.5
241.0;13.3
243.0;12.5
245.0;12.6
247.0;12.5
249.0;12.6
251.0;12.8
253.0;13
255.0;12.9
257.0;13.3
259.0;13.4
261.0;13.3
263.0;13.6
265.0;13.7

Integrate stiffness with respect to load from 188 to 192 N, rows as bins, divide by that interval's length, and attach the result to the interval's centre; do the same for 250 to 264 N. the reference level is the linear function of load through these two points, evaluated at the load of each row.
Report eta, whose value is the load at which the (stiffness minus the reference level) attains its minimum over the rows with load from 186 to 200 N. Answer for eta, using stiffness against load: 197.0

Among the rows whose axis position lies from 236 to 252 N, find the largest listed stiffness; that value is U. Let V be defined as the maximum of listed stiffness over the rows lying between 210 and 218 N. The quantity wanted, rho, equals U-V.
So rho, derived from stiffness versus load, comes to 1.3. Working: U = 14.1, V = 12.8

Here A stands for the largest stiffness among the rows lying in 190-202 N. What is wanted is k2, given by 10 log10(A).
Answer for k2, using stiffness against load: 11.6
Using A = 14.6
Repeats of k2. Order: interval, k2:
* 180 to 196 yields 11.6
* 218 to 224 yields 11.2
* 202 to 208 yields 11.1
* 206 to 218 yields 11.1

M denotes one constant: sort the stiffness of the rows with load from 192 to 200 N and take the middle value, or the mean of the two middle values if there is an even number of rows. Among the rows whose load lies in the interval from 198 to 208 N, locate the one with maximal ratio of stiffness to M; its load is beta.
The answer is 201.0 N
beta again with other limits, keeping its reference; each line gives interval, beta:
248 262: 259.0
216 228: 225.0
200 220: 201.0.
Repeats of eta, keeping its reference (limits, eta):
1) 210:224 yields 211.0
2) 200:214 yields 211.0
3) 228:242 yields 241.0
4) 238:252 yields 243.0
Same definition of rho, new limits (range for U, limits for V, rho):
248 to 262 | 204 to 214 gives 0.4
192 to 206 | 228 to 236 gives 0.0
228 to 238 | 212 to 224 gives 0.9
